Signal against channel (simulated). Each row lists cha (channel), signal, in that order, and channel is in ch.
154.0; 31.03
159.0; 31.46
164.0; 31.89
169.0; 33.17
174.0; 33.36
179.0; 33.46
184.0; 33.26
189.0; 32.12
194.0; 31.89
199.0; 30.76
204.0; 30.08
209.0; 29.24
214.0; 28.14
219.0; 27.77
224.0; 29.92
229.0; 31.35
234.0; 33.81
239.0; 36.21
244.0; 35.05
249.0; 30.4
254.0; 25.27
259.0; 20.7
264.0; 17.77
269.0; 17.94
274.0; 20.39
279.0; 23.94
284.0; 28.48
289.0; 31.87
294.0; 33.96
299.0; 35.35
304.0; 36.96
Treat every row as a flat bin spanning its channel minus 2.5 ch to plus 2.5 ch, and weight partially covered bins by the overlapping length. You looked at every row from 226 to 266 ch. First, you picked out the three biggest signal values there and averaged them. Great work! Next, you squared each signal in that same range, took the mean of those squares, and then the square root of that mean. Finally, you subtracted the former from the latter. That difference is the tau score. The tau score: -5.5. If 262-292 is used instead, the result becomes -4.1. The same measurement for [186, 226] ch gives -1.6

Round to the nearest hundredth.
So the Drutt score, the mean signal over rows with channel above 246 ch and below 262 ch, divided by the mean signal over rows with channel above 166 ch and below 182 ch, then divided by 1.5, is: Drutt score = 0.51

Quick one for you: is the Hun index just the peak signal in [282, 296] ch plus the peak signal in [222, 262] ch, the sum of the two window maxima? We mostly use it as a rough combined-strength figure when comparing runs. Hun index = 70.2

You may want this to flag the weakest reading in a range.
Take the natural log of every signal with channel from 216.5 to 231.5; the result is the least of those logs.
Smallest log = 3.32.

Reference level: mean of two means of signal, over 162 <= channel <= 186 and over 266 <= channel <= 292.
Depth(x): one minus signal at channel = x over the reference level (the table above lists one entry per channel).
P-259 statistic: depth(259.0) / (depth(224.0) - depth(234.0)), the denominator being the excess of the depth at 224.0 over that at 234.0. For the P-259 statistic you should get 2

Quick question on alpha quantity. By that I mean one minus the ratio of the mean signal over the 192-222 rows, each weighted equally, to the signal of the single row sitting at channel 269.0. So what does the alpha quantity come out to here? -0.7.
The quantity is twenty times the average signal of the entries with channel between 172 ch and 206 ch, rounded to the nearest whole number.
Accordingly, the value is 643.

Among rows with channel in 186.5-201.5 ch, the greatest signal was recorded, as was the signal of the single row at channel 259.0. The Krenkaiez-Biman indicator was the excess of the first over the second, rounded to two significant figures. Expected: 11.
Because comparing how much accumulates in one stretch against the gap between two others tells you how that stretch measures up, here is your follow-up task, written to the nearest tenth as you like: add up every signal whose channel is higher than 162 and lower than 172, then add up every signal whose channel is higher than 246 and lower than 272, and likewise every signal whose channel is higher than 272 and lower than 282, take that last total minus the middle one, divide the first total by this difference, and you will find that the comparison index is -1.0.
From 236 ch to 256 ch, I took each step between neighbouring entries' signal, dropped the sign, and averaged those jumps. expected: 3.6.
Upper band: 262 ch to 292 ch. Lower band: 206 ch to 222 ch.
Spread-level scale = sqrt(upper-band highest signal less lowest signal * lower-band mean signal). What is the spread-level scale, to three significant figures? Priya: 20.0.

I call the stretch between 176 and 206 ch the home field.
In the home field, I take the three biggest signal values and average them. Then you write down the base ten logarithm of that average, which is 1.52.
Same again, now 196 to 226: 1.48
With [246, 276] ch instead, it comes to 1.41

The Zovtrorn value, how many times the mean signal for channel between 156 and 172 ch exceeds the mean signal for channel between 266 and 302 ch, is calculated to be 1.2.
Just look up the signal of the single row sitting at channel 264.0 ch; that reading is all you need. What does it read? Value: 17.77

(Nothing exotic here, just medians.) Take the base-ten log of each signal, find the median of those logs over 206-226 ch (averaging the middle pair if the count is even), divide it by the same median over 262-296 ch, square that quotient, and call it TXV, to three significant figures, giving 1.12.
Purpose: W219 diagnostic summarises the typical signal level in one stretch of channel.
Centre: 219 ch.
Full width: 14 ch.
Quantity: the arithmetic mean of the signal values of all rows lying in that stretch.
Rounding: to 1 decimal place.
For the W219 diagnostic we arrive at 28.6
